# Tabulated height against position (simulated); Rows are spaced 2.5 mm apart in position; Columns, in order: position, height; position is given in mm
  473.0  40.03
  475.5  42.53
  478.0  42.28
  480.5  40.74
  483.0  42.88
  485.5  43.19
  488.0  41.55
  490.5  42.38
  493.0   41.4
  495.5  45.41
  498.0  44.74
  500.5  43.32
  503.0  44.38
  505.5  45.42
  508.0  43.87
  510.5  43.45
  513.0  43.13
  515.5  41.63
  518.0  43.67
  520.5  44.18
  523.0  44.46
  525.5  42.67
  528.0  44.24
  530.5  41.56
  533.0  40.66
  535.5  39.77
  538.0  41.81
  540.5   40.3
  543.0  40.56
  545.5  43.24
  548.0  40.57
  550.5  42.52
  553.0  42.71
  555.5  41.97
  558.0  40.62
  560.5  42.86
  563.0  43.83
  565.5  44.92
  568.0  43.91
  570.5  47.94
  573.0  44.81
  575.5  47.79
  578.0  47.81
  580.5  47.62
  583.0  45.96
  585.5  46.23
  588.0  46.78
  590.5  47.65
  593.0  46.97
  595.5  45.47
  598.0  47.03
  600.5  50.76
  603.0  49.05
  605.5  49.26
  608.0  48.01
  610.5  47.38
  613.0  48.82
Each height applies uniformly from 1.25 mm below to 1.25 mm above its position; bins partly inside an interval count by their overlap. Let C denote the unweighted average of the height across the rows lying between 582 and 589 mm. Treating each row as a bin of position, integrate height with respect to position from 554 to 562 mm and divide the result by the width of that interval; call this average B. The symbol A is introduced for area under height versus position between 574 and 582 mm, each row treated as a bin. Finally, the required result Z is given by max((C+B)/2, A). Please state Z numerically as 381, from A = 381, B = 41.9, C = 46.3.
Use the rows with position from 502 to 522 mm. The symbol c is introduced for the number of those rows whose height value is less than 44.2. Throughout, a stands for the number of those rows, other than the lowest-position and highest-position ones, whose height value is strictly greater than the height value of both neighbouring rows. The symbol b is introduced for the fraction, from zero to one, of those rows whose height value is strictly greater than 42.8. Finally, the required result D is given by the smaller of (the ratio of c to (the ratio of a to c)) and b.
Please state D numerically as 0.9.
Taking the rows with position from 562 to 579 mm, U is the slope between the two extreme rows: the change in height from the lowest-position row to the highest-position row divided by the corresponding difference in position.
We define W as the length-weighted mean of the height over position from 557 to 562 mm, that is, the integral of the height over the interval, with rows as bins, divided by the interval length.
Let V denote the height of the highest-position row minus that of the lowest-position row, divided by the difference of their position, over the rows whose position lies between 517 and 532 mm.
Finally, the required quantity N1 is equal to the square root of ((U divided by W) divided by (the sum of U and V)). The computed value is 0.256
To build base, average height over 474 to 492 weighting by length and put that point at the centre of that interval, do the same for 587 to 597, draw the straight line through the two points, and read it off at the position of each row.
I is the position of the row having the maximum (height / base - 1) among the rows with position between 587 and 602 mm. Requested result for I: 600.5 mm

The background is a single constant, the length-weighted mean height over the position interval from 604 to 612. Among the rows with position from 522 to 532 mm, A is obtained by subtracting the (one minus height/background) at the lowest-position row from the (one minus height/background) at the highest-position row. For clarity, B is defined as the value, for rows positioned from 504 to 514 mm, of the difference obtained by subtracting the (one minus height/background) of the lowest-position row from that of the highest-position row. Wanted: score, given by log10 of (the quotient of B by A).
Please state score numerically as -0.10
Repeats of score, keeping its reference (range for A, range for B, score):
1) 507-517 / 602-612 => -0.13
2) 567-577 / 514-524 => -0.14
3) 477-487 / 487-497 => 0.63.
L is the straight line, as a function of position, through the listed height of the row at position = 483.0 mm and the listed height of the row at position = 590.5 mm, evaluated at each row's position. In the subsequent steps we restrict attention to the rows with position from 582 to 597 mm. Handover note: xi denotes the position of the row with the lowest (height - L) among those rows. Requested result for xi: 595.5 mm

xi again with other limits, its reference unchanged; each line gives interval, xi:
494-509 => 500.5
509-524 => 515.5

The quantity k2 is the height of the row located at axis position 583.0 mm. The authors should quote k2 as 45.96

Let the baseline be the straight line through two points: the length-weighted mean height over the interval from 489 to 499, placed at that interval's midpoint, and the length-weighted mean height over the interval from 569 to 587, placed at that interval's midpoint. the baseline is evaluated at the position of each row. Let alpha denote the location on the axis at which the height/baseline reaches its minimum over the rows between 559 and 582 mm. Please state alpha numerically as 560.5 mm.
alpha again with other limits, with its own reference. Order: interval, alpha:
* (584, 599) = 595.5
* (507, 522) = 515.5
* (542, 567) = 558.0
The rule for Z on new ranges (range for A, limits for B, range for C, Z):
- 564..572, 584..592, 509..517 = 364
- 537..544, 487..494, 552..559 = 286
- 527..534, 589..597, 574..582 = 295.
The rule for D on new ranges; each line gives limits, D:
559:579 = 1.0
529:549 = 0.1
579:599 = 0.0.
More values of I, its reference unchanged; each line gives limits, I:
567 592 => 570.5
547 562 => 553.0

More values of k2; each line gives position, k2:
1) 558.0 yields 40.62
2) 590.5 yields 47.65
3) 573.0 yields 44.81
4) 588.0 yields 46.78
